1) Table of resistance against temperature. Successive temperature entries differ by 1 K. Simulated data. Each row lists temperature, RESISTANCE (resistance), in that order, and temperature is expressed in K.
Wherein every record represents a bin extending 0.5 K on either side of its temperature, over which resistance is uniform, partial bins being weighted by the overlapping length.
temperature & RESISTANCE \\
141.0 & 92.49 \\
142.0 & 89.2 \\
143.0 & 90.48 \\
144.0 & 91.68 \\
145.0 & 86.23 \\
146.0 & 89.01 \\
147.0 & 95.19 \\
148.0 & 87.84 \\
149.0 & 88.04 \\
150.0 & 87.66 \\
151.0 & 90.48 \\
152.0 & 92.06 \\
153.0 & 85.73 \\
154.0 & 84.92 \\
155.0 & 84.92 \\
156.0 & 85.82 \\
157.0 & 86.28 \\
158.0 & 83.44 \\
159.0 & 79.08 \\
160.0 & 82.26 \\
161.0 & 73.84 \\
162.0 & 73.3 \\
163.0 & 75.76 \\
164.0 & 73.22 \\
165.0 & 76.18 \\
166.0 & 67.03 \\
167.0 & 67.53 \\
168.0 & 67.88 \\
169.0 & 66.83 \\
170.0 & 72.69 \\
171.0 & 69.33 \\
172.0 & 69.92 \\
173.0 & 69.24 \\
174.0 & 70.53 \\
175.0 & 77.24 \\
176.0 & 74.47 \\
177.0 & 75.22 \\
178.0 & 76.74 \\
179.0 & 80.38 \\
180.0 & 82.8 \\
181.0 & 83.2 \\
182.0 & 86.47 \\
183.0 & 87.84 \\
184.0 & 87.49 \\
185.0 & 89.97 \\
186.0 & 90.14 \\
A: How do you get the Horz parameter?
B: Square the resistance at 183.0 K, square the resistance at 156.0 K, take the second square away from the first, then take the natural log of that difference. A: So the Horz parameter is 5.9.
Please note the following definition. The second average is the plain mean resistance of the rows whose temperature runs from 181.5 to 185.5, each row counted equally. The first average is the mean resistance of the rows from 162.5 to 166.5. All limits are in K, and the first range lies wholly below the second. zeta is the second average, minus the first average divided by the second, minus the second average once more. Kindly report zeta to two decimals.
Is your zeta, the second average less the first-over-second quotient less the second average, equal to -0.83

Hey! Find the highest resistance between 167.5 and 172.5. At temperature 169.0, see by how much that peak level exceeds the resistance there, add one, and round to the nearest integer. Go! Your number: 7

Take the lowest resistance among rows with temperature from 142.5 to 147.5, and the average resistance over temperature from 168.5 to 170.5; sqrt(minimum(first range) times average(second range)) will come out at 78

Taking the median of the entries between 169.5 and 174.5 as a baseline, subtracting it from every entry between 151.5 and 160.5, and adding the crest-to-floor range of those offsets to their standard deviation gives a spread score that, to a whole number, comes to 16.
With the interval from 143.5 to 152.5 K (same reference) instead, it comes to 12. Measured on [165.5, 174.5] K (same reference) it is 8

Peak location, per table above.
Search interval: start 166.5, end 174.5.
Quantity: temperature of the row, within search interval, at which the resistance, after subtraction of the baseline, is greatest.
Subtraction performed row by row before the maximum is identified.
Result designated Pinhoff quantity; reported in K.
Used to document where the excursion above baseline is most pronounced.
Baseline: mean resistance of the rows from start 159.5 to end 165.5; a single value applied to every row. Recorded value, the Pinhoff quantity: 170.0 K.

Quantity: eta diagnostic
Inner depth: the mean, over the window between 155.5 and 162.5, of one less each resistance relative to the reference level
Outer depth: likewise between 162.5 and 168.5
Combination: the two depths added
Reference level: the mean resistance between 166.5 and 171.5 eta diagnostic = -0.21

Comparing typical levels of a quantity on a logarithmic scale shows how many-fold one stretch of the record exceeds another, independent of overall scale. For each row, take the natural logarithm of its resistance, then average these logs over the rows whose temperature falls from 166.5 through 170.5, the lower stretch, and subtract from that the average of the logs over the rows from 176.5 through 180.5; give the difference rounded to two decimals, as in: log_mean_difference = -0.14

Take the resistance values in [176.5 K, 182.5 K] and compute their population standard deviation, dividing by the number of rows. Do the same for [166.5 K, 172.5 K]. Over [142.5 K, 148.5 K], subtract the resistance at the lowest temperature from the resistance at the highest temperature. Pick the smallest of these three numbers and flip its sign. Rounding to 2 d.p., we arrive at 2.64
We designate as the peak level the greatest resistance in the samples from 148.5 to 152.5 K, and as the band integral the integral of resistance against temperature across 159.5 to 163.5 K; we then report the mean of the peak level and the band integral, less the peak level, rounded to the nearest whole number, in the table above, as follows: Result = 107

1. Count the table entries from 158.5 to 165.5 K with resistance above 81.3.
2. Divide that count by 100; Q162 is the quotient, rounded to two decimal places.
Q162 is 0.01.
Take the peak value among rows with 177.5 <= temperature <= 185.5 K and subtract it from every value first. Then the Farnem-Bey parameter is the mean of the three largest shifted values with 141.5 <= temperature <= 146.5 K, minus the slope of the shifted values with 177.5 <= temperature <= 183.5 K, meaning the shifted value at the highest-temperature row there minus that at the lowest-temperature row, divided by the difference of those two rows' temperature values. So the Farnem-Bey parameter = -1.7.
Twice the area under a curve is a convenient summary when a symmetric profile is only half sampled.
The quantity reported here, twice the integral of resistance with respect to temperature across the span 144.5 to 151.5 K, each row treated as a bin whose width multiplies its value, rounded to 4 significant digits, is 1249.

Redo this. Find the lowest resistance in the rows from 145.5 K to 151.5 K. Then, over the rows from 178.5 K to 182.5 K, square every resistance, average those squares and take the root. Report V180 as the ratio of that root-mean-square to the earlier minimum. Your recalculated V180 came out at 0.95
